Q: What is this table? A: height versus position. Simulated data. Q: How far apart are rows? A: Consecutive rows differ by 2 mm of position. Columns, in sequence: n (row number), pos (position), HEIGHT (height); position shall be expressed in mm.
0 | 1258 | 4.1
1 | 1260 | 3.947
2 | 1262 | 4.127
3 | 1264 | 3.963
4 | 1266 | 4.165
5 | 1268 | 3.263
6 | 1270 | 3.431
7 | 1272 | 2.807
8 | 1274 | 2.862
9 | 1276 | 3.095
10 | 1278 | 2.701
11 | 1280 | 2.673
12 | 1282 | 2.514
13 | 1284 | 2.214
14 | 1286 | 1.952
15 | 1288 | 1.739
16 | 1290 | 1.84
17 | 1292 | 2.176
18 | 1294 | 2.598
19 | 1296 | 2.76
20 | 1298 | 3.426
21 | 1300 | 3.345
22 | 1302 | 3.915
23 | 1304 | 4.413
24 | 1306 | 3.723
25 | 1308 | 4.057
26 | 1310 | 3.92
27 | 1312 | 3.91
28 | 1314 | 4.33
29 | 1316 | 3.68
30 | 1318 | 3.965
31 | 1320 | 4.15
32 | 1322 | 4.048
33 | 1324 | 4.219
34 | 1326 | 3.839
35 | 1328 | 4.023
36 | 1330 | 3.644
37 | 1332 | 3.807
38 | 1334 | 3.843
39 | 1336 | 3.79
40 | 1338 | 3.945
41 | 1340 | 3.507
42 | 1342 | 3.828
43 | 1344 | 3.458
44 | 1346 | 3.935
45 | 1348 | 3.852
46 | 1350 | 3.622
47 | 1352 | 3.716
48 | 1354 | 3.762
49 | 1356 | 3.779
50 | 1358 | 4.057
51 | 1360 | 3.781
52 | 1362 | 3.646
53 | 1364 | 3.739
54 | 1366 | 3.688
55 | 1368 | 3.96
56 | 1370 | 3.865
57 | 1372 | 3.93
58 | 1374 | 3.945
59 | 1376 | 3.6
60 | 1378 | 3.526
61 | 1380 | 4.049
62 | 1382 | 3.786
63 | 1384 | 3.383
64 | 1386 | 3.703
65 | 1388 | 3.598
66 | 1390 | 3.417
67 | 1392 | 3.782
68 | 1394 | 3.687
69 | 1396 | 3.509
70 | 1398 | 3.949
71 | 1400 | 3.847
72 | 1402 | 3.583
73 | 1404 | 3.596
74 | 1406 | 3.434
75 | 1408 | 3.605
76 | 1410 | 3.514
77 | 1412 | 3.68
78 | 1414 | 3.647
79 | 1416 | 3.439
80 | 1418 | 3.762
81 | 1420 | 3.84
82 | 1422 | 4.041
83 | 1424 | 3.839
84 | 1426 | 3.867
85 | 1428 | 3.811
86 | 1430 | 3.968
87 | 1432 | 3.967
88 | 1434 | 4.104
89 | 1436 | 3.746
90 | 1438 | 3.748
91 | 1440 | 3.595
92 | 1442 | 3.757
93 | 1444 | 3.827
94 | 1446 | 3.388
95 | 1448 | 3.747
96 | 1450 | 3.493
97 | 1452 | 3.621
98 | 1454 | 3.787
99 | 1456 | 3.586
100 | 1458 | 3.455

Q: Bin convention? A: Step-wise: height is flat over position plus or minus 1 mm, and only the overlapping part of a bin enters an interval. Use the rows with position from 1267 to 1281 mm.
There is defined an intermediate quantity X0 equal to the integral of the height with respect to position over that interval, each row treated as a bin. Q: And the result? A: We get 41.7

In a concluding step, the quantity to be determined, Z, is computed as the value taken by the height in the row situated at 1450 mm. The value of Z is 3.493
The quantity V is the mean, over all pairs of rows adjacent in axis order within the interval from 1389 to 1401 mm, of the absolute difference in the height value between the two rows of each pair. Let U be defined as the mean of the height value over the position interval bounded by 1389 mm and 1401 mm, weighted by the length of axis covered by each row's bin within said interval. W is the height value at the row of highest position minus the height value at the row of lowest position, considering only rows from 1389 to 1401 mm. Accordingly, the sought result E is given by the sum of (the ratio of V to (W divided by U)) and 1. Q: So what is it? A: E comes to 3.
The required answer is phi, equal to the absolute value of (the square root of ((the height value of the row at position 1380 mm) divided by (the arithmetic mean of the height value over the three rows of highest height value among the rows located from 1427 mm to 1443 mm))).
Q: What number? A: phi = 1.00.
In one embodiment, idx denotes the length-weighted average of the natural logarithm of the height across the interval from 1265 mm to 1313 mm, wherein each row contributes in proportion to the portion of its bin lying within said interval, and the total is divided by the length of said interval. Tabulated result 1.09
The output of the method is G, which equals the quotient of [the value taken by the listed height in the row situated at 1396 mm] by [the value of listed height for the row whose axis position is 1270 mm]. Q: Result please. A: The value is 1.02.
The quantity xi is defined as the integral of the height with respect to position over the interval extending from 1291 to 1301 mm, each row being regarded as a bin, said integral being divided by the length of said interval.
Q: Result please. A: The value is 2.86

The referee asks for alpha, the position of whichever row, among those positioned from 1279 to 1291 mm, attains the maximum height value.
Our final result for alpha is 1280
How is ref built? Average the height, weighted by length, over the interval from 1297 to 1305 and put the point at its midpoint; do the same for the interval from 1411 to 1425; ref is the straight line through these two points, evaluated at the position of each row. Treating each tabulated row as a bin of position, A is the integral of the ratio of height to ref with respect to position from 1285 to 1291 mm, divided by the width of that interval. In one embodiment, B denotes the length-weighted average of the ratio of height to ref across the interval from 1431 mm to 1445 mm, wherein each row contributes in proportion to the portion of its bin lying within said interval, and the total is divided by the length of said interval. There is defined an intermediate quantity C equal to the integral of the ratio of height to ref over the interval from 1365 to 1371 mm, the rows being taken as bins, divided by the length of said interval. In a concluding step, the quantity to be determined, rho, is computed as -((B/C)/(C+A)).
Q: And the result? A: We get -0.7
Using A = 0.49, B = 1.020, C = 1.02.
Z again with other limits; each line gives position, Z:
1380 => 4.049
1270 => 3.431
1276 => 3.095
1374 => 3.945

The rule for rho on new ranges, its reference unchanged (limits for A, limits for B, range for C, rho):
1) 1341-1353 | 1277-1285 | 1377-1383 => -0.3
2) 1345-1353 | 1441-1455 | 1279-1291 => -1.1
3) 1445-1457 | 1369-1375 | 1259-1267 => -0.5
